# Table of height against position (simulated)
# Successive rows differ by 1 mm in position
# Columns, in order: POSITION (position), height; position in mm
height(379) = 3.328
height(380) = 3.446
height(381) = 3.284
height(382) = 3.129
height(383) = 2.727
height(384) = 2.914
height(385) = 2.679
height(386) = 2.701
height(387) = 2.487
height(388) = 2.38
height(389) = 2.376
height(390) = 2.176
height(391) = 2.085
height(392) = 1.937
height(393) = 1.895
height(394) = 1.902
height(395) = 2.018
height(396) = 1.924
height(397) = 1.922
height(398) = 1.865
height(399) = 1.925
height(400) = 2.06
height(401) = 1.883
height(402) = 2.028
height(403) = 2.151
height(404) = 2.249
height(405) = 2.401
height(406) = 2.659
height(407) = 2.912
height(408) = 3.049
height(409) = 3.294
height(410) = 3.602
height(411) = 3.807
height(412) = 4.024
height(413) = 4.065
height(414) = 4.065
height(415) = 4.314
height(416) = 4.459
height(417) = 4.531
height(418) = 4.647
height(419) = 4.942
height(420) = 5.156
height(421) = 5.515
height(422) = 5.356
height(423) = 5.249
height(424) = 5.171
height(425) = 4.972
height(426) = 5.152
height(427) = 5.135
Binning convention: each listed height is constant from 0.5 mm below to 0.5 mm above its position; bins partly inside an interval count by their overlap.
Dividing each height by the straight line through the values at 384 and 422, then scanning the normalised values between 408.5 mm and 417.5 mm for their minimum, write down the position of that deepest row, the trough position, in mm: 409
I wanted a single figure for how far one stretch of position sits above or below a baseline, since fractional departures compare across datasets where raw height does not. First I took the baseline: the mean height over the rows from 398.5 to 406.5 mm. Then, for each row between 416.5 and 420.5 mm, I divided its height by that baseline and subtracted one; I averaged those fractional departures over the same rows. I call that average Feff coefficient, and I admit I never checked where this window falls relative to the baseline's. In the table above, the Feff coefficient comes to 1.2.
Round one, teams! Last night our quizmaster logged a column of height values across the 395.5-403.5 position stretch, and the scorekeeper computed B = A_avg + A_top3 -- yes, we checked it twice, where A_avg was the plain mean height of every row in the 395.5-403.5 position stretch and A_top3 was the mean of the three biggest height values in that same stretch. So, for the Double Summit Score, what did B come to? 4.0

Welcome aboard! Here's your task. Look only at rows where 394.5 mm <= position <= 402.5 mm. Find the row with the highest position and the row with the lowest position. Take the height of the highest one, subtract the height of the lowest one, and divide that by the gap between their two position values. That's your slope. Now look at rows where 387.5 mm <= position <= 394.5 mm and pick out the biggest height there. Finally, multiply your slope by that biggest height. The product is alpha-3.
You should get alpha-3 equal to 0.0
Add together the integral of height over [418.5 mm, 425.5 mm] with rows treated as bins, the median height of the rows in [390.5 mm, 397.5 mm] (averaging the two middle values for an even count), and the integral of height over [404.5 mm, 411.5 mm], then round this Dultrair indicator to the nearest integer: 60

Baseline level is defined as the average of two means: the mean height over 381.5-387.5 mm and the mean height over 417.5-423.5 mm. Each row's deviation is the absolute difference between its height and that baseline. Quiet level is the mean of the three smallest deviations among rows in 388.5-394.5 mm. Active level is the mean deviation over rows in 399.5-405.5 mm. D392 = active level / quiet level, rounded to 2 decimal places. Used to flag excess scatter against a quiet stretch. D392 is 1.05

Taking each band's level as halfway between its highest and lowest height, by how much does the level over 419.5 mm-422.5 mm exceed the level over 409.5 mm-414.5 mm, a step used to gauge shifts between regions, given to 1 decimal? 1.5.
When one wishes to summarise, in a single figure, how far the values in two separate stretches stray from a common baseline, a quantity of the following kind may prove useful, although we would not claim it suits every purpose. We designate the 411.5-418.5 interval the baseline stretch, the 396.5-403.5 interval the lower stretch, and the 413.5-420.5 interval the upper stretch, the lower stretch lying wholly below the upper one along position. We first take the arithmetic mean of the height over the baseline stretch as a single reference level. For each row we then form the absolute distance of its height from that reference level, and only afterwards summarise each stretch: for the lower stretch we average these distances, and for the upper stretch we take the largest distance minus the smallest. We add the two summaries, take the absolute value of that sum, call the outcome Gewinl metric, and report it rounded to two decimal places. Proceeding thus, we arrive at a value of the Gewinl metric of 3.17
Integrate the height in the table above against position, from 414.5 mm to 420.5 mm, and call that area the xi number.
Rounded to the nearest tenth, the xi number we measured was 28.0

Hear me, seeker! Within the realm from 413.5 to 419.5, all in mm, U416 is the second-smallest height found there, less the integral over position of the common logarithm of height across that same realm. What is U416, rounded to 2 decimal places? 0.40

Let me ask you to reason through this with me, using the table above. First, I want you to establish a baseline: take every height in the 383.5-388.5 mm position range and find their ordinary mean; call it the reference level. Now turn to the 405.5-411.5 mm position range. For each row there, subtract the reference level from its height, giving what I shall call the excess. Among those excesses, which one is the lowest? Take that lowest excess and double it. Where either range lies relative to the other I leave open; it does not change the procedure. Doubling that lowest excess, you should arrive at 0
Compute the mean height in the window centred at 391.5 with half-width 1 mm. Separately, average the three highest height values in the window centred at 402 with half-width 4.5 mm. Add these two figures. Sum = 4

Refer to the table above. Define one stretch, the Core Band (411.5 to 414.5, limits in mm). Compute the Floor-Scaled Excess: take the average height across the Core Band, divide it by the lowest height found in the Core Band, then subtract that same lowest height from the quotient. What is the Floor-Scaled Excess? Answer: -3.0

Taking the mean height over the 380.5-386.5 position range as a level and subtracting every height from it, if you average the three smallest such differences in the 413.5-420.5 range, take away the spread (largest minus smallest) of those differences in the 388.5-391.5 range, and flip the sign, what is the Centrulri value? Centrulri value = 2.3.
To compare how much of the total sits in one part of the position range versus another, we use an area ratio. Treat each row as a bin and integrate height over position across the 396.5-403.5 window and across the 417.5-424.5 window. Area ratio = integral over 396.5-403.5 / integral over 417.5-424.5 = 0.4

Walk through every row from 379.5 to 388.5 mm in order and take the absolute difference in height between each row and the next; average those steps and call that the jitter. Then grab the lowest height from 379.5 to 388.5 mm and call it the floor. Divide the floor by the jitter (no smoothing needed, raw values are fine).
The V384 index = 13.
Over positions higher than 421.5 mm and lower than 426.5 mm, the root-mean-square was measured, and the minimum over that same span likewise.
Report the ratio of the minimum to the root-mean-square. 0.960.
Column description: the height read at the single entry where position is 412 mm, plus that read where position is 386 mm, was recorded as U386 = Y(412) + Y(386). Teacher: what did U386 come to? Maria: 6.7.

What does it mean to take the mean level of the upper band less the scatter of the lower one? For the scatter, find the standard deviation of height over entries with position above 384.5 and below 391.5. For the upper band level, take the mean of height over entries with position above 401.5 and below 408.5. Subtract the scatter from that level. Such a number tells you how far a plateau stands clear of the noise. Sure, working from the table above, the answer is 2.3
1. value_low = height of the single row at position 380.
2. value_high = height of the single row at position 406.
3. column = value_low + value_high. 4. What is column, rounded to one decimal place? 6.1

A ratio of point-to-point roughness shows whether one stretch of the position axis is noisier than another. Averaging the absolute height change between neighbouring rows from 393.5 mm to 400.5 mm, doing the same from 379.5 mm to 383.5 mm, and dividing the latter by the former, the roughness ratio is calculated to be 3.1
